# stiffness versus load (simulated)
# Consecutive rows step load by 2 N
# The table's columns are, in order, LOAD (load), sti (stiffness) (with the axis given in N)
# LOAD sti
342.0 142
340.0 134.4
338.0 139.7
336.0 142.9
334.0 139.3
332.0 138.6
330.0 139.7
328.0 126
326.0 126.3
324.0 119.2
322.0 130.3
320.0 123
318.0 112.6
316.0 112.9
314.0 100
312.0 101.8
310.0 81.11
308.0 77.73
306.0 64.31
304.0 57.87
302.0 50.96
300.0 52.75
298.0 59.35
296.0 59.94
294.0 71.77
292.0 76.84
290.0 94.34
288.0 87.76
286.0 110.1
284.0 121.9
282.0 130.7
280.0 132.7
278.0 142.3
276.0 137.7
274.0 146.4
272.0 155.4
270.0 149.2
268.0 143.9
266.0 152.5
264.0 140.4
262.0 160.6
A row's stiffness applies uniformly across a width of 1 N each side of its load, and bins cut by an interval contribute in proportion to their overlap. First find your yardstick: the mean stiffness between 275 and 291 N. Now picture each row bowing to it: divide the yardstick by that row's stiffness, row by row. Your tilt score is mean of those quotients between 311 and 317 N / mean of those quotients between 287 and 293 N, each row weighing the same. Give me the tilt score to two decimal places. 0.82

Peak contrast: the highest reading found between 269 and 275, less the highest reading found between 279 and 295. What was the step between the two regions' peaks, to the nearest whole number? 23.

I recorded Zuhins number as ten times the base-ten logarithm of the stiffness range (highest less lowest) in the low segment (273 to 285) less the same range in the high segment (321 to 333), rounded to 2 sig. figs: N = 6.0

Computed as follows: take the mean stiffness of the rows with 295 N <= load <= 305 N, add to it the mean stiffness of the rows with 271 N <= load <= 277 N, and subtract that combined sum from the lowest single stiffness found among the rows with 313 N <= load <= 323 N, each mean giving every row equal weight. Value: -103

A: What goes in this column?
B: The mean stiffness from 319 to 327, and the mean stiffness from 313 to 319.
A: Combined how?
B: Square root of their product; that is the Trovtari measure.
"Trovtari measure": 116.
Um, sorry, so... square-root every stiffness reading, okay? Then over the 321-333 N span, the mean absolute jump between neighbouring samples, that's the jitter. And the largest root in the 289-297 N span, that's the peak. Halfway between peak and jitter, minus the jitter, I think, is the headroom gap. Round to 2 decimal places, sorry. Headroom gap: 4.71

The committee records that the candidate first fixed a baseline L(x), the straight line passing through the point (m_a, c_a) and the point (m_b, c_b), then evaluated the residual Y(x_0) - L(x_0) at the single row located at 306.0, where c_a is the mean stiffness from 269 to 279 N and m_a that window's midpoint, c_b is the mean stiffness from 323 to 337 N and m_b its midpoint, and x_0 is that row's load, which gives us -74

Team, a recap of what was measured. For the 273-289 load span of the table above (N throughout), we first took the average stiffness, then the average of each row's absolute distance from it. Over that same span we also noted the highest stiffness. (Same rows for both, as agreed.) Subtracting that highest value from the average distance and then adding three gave -129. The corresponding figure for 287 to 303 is -78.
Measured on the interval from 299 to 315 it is -82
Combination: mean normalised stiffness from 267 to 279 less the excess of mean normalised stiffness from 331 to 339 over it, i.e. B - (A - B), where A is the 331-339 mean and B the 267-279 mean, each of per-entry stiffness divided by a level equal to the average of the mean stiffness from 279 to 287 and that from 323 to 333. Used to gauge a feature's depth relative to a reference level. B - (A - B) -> 1.2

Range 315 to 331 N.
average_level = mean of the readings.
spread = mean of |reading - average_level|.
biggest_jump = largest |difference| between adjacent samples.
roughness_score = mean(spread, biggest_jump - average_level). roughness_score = -52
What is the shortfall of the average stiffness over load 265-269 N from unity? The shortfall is -147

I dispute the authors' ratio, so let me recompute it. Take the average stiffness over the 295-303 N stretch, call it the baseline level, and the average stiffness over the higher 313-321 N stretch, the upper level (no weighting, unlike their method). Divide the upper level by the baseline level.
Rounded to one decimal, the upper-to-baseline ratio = 2.0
